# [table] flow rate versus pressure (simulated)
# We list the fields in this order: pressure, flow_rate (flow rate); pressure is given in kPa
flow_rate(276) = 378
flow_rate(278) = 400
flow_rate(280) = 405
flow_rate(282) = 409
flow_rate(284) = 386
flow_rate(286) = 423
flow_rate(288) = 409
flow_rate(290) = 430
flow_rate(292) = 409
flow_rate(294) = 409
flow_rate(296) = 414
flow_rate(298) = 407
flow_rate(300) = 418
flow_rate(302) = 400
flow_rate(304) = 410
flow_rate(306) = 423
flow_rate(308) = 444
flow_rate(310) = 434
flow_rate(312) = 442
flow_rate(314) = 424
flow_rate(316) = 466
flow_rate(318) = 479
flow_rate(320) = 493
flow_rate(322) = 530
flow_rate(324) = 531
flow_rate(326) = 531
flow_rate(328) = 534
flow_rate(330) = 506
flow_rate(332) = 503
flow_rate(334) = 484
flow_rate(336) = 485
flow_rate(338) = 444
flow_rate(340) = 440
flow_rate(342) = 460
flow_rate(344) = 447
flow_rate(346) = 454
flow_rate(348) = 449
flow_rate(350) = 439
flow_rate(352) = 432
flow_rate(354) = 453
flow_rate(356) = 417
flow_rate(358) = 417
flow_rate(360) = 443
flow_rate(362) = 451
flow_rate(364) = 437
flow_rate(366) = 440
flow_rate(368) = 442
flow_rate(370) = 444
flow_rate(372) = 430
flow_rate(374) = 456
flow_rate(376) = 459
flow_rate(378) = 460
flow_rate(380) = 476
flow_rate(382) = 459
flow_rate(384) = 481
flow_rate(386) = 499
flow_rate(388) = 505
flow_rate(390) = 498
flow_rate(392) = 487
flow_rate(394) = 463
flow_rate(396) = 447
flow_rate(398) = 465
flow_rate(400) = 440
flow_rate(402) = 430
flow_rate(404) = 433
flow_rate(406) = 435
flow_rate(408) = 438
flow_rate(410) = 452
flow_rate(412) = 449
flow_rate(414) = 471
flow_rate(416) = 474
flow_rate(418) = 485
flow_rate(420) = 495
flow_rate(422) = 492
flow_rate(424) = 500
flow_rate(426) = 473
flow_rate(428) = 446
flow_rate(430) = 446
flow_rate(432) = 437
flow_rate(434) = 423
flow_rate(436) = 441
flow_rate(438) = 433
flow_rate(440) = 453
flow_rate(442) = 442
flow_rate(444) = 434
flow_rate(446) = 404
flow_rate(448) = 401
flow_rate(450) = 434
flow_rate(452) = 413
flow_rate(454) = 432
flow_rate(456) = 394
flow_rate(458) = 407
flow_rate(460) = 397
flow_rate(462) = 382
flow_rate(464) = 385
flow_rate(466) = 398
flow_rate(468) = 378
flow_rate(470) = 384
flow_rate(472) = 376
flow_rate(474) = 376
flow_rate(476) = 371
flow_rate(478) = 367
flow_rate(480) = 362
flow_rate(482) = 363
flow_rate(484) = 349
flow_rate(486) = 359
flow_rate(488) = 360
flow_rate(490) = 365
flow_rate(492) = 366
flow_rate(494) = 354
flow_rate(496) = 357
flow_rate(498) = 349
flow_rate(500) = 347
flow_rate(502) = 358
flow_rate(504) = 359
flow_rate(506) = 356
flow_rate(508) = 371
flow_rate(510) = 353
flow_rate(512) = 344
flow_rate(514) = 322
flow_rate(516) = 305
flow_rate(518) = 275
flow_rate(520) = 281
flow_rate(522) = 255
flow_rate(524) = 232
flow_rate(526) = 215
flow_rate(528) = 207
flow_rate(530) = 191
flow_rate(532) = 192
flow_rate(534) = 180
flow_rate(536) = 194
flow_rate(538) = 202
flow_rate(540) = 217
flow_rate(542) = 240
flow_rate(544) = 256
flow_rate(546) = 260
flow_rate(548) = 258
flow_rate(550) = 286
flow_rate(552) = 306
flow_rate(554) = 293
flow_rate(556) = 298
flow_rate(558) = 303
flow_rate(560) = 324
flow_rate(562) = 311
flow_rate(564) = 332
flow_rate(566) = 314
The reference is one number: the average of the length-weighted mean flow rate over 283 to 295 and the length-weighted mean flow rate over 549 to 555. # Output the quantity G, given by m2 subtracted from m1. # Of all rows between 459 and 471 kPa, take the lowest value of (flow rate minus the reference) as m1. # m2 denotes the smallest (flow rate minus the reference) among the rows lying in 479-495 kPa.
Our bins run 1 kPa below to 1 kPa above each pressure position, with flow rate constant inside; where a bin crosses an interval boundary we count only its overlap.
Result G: 29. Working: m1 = 25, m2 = -4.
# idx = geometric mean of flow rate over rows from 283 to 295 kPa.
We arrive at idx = 411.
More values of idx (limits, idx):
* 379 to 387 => 479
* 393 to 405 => 446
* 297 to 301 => 412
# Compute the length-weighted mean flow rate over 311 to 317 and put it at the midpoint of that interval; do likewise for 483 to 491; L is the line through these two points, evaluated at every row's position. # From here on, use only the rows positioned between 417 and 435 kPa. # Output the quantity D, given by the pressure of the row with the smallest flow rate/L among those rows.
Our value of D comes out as 434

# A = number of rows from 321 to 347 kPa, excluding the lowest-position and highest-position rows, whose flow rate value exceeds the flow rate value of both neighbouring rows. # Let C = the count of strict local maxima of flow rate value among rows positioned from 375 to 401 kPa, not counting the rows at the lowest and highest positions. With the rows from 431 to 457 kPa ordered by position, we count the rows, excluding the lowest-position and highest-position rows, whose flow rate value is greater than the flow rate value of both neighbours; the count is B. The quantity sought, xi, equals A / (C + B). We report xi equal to 0.43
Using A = 3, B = 4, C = 3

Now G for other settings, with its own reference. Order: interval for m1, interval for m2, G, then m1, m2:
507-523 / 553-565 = -38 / -98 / -60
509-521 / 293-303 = -125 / -78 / 47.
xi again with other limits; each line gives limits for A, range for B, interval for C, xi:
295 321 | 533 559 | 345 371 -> 0.75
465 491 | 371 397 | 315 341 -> 0.50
